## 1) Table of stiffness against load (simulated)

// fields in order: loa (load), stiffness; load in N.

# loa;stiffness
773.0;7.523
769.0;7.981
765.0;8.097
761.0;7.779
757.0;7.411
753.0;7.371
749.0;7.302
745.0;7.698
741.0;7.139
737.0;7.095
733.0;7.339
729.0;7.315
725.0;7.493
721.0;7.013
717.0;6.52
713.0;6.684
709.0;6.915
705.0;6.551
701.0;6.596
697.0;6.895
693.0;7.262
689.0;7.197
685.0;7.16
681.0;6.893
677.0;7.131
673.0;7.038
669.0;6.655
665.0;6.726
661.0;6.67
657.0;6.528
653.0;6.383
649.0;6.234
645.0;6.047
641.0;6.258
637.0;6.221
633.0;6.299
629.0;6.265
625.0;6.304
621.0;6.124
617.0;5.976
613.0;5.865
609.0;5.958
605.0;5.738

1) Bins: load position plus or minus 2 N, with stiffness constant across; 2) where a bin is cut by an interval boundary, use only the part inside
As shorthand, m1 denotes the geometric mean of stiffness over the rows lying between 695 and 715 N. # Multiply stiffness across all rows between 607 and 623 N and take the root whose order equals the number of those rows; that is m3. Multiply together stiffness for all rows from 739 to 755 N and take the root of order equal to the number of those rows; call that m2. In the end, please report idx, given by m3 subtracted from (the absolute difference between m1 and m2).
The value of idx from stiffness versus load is -5.3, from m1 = 6.73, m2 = 7.37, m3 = 6.0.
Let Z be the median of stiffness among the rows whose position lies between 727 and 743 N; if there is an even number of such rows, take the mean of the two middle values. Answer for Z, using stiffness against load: 7.23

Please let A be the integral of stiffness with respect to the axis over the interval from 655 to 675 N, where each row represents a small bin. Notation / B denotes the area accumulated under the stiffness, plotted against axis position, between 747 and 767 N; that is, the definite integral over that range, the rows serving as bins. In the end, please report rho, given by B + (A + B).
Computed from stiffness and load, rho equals 438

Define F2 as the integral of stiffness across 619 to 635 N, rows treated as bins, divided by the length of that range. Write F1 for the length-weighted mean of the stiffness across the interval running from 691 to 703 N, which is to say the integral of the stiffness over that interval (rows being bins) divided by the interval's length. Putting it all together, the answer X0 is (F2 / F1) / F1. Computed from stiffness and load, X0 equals 0.131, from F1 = 6.9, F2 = 6.25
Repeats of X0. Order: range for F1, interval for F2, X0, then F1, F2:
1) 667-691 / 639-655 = 0.127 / 7.0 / 6.23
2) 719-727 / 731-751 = 0.139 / 7.3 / 7.31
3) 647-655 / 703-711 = 0.169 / 6.3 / 6.73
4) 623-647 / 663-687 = 0.179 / 6.2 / 6.93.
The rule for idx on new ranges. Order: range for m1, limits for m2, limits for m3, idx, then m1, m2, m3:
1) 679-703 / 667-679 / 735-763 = -7.3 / 7.00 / 6.94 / 7.4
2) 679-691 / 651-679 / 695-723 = -6.4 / 7.08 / 6.73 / 6.7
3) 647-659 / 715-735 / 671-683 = -6.3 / 6.38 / 7.13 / 7.0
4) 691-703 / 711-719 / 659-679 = -6.5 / 6.91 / 6.60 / 6.8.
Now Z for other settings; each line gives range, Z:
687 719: 6.79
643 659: 6.31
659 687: 6.89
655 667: 6.67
